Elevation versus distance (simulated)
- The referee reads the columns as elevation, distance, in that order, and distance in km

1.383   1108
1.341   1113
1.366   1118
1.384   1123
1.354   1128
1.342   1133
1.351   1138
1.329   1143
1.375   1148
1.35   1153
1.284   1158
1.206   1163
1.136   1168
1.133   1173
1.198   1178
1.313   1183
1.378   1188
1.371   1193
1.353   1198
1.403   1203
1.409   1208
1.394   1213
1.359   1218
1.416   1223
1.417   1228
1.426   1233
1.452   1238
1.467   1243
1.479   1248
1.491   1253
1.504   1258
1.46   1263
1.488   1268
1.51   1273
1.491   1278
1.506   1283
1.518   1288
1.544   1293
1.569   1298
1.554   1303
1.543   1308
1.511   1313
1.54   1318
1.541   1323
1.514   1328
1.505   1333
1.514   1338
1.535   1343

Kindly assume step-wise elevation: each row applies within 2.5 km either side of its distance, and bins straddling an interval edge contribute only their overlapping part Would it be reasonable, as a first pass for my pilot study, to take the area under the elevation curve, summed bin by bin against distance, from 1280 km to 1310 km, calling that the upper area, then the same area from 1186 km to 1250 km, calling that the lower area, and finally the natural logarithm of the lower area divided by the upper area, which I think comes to 0.7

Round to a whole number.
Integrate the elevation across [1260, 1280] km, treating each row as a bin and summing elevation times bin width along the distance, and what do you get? 30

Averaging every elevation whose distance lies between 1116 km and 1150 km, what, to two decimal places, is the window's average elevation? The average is 1.36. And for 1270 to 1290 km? 1.51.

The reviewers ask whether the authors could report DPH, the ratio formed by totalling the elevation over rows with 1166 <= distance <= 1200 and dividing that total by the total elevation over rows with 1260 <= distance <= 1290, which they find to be 1.0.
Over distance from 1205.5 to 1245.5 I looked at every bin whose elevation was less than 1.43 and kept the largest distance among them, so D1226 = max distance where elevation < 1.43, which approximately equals 1233 km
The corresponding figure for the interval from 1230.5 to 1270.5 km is 1233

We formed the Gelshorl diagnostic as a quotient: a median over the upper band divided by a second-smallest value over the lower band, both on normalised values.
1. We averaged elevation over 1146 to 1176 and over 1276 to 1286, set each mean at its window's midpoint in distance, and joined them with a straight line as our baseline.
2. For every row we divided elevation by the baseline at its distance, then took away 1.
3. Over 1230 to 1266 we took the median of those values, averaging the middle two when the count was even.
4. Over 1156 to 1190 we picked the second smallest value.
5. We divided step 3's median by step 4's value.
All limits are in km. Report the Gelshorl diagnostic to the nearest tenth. -0.3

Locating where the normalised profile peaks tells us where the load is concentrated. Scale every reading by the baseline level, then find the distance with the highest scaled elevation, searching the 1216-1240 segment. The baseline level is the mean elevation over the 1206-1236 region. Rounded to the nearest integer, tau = 1238 km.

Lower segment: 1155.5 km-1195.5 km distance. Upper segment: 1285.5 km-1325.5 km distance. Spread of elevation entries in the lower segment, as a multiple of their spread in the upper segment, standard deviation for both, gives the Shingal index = 5.3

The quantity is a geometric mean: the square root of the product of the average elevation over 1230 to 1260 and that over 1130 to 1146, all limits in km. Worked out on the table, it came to 1.40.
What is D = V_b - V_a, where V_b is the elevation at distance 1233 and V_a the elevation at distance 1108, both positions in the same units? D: 0.043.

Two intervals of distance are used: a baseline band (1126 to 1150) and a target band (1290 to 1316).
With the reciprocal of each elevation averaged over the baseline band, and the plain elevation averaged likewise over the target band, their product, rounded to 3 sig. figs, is 1.14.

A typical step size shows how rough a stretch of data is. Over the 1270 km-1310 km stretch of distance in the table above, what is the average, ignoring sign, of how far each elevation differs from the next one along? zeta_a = 0.018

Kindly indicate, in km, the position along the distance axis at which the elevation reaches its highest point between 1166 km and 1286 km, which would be 1273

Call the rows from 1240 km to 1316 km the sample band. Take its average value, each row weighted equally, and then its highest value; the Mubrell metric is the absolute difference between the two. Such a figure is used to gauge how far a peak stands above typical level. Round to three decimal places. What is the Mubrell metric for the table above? 0.060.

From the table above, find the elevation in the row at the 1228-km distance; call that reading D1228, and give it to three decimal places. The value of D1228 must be 1.417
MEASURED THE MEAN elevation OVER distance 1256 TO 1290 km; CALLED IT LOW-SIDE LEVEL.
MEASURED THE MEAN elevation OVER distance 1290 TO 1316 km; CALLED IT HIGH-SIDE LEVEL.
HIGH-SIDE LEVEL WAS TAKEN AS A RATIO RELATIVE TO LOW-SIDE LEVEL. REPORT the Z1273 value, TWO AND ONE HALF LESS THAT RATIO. 1.47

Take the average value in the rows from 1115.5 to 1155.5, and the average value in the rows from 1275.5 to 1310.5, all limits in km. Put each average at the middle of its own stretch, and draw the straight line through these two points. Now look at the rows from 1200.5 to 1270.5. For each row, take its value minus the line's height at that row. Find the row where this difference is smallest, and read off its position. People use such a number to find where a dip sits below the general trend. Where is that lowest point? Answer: 1218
